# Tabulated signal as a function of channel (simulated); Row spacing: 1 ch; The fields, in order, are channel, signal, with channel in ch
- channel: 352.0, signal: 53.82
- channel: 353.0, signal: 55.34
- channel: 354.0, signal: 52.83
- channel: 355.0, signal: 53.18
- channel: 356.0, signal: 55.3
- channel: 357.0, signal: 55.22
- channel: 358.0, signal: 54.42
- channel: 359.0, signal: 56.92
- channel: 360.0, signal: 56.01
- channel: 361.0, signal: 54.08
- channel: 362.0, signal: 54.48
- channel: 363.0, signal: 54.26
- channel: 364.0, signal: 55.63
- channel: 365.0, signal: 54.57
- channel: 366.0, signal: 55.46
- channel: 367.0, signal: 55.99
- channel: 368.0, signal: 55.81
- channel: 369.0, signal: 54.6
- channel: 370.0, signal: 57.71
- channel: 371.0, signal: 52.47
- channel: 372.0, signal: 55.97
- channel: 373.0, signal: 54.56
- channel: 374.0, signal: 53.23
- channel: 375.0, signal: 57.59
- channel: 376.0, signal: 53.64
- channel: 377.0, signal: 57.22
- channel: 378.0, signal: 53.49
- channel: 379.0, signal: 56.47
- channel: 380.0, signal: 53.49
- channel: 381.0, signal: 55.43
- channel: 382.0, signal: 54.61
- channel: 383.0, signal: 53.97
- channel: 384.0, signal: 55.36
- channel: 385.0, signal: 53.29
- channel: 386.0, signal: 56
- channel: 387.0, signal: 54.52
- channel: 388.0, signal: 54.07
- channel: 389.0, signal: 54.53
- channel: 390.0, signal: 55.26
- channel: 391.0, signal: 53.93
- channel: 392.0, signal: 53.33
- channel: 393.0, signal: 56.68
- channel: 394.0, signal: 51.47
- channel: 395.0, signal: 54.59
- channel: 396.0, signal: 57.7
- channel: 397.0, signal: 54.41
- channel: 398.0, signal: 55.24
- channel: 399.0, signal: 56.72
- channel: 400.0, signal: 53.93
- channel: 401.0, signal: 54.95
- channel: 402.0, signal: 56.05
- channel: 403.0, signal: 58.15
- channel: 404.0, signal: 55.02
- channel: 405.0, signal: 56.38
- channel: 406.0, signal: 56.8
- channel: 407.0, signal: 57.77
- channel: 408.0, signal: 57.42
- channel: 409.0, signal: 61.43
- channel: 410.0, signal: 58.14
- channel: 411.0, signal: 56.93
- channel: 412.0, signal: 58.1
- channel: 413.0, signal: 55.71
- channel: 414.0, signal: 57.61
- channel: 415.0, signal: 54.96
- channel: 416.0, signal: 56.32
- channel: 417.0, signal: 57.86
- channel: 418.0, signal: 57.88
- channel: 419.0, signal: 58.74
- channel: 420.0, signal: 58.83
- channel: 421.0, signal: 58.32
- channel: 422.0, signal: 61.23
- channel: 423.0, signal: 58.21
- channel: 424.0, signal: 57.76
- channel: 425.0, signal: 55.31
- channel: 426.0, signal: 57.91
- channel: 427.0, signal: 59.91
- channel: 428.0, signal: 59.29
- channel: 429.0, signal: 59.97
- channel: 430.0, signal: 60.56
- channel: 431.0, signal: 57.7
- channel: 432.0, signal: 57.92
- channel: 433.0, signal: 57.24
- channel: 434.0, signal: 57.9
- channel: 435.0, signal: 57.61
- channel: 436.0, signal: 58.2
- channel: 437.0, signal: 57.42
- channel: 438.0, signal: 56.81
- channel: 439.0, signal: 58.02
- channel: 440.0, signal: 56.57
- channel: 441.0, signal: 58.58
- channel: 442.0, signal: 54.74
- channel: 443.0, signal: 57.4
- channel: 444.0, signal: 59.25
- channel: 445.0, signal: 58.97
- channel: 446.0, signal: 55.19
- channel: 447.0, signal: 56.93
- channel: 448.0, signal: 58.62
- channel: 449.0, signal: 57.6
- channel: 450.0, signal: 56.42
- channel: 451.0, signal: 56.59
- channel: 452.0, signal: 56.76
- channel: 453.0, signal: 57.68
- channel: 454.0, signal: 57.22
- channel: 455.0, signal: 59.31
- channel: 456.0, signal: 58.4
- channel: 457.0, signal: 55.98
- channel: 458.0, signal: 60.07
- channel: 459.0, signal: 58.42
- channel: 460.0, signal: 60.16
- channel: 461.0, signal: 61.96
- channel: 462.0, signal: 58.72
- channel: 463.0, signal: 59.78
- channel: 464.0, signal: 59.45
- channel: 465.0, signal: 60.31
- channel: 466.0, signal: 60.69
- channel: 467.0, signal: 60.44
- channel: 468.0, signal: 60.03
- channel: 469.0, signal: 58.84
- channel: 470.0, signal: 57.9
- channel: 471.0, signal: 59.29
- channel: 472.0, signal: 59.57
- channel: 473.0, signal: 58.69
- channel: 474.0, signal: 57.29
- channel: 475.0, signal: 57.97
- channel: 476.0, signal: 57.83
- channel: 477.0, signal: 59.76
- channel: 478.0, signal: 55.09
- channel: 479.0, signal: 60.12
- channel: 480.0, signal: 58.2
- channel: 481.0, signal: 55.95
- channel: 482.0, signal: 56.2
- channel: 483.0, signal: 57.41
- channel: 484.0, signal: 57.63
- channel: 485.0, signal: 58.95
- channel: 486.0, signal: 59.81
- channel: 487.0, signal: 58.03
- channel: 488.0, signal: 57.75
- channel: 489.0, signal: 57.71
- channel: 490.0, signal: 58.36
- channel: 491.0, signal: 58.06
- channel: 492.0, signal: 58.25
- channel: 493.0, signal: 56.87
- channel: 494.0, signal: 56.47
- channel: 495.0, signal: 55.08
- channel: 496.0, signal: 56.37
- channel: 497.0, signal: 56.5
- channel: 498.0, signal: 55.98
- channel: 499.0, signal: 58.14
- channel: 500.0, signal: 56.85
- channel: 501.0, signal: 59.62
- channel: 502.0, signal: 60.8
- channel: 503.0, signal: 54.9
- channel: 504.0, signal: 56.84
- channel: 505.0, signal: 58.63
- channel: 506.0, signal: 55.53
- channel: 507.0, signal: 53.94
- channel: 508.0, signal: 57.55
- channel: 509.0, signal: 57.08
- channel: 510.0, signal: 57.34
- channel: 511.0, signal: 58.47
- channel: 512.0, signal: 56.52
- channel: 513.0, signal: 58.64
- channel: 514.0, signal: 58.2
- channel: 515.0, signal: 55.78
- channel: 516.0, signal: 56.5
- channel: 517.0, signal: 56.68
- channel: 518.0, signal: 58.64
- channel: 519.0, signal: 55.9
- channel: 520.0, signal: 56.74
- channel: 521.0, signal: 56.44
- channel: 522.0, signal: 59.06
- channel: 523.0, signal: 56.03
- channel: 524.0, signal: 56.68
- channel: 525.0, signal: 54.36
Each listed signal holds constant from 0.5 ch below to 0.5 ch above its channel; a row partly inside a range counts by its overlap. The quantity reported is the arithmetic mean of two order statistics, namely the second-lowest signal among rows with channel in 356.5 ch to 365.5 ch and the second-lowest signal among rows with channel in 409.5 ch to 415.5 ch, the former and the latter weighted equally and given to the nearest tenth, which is 55.0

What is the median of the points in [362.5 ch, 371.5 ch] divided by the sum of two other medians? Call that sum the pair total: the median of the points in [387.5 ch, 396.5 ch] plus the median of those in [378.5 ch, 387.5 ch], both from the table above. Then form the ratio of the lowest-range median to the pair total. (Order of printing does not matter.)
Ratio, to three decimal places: 0.508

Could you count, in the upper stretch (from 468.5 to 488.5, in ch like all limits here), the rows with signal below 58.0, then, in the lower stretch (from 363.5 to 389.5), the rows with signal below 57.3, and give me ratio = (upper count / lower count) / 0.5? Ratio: 0.8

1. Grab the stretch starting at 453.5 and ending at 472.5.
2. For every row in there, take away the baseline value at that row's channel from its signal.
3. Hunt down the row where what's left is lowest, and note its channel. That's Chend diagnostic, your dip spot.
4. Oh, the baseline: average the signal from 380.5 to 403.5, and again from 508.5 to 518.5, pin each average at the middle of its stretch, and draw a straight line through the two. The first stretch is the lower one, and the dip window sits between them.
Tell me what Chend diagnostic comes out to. 457.0 ch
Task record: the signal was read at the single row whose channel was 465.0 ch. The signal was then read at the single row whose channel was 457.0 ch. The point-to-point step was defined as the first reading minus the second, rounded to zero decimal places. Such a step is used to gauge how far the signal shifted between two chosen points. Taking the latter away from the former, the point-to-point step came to 4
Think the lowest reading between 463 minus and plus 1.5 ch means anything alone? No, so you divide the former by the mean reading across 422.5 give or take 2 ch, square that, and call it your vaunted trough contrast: 0.99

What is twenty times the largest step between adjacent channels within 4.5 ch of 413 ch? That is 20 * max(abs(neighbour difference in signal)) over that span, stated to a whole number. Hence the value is 66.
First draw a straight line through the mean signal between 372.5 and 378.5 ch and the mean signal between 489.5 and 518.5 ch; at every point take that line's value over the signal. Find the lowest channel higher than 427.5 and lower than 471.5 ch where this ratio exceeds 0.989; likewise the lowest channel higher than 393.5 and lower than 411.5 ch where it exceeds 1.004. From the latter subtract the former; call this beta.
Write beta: -46 ch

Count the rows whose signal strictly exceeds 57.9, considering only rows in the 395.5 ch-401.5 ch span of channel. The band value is 0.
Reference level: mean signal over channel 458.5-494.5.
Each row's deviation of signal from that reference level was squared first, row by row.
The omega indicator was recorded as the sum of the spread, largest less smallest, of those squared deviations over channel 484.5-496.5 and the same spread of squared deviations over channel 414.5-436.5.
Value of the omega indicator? 25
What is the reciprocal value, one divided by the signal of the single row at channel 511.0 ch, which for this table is 0.0171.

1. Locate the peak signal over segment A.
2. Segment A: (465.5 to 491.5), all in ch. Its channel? 466.0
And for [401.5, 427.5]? 409.0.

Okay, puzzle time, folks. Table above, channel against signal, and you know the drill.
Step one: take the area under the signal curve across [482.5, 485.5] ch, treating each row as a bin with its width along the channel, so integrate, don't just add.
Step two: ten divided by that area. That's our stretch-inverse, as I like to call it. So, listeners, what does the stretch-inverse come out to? 0.0575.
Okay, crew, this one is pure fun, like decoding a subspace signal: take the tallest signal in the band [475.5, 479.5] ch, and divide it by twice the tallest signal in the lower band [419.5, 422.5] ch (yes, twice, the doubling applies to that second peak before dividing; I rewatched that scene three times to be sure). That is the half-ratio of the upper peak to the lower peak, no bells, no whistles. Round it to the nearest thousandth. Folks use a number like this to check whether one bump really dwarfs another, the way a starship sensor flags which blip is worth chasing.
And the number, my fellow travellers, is 0.491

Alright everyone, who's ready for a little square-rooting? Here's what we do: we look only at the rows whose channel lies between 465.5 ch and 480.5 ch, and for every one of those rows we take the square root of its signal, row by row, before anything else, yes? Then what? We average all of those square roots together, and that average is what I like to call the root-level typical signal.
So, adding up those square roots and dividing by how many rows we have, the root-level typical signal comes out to 7.67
